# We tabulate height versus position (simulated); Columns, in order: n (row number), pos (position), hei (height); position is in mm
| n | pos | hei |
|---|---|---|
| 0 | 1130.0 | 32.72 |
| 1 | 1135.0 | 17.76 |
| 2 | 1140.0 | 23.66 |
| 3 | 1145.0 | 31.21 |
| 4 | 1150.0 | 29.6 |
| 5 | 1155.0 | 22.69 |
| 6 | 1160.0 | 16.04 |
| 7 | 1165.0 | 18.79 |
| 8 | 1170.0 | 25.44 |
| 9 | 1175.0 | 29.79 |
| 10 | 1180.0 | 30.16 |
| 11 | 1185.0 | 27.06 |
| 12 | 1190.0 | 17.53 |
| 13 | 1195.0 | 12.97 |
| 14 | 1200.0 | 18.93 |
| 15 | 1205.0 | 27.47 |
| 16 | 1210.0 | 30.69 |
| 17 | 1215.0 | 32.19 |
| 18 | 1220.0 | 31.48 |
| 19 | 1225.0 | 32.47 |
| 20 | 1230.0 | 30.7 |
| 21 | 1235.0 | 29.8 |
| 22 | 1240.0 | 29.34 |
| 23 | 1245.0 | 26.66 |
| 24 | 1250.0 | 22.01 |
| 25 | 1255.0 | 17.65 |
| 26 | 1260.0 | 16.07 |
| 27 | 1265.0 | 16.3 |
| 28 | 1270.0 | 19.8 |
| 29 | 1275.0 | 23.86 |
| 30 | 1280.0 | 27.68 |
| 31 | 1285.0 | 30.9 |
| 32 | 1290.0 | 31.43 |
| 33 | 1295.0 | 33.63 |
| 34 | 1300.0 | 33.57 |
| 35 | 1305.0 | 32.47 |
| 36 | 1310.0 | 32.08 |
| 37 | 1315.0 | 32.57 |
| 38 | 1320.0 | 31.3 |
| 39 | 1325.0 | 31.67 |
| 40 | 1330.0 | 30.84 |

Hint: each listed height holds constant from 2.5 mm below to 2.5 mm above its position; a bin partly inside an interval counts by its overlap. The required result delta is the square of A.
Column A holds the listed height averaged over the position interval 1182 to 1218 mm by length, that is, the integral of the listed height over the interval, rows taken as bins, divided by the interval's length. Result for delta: 577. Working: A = 24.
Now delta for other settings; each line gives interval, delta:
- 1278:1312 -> 1007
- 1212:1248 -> 916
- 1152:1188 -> 589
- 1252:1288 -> 479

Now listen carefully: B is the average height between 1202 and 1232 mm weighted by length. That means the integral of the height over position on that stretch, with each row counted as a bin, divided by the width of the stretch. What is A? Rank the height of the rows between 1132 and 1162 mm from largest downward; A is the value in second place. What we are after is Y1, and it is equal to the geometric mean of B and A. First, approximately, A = 29.6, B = 30.6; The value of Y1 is 30.1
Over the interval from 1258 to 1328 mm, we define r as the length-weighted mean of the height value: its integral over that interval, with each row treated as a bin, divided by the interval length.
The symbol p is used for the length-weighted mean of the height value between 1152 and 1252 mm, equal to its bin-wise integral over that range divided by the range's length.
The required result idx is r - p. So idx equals 3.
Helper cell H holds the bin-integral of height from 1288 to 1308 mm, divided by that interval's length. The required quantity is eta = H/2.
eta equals 16.4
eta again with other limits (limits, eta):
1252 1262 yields 8.6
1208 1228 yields 15.9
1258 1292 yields 11.9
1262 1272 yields 8.9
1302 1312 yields 16.2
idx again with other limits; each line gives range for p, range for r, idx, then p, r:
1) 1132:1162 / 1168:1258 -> 2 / 23.8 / 26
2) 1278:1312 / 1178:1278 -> -7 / 31.7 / 25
